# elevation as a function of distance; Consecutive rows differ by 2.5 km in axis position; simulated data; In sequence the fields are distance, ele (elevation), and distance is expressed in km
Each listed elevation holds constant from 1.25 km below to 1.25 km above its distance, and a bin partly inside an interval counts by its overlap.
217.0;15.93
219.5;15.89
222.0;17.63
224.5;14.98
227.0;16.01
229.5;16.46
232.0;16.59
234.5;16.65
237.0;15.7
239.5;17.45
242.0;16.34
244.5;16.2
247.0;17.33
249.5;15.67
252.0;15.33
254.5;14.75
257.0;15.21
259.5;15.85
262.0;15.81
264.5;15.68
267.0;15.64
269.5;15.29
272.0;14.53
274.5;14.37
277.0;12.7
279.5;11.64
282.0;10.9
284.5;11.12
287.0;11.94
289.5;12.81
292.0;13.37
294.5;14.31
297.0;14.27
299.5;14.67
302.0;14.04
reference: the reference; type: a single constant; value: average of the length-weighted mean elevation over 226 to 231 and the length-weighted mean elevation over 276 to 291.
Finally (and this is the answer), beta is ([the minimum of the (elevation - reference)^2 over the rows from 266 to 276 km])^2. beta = 0.0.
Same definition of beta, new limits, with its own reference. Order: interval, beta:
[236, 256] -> 0.2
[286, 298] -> 0.0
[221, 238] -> 0.7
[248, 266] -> 0.2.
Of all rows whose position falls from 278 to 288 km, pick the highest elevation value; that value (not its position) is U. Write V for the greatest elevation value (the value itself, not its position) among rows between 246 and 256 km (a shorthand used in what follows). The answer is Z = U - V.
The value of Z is -5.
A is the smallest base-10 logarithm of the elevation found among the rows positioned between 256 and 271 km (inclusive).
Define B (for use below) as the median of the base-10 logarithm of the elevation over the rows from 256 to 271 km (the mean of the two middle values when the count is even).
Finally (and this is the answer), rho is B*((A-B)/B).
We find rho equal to -0.013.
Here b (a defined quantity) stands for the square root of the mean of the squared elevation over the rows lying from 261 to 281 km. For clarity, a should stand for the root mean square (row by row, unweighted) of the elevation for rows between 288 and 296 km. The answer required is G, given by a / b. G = 0.93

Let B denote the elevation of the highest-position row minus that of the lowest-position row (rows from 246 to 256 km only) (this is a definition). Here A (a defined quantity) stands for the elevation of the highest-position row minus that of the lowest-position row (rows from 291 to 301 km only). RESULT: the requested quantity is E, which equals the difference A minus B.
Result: 3.9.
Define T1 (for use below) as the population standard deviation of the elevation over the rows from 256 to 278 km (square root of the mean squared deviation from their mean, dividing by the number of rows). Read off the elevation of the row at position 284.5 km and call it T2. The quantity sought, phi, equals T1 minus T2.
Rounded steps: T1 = 1.0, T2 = 11.12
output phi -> -10.2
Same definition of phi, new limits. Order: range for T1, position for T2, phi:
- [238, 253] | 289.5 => -12.0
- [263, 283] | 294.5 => -12.6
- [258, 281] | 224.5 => -13.6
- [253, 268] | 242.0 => -15.9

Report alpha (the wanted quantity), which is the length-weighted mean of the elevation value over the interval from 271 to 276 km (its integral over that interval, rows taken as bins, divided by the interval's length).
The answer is 14.4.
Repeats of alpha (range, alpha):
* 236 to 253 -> 16.3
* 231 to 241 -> 16.6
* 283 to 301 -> 13.2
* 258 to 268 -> 15.7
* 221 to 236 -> 16.4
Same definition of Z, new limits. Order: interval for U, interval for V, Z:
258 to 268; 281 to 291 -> 3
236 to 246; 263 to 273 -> 2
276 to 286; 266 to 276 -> -3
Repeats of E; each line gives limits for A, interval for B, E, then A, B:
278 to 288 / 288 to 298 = -1.2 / 0.3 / 1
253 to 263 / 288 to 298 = -0.4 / 1.1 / 1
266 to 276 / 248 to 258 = -0.8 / -1.3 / 0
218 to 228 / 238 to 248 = 0.2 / 0.1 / 0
